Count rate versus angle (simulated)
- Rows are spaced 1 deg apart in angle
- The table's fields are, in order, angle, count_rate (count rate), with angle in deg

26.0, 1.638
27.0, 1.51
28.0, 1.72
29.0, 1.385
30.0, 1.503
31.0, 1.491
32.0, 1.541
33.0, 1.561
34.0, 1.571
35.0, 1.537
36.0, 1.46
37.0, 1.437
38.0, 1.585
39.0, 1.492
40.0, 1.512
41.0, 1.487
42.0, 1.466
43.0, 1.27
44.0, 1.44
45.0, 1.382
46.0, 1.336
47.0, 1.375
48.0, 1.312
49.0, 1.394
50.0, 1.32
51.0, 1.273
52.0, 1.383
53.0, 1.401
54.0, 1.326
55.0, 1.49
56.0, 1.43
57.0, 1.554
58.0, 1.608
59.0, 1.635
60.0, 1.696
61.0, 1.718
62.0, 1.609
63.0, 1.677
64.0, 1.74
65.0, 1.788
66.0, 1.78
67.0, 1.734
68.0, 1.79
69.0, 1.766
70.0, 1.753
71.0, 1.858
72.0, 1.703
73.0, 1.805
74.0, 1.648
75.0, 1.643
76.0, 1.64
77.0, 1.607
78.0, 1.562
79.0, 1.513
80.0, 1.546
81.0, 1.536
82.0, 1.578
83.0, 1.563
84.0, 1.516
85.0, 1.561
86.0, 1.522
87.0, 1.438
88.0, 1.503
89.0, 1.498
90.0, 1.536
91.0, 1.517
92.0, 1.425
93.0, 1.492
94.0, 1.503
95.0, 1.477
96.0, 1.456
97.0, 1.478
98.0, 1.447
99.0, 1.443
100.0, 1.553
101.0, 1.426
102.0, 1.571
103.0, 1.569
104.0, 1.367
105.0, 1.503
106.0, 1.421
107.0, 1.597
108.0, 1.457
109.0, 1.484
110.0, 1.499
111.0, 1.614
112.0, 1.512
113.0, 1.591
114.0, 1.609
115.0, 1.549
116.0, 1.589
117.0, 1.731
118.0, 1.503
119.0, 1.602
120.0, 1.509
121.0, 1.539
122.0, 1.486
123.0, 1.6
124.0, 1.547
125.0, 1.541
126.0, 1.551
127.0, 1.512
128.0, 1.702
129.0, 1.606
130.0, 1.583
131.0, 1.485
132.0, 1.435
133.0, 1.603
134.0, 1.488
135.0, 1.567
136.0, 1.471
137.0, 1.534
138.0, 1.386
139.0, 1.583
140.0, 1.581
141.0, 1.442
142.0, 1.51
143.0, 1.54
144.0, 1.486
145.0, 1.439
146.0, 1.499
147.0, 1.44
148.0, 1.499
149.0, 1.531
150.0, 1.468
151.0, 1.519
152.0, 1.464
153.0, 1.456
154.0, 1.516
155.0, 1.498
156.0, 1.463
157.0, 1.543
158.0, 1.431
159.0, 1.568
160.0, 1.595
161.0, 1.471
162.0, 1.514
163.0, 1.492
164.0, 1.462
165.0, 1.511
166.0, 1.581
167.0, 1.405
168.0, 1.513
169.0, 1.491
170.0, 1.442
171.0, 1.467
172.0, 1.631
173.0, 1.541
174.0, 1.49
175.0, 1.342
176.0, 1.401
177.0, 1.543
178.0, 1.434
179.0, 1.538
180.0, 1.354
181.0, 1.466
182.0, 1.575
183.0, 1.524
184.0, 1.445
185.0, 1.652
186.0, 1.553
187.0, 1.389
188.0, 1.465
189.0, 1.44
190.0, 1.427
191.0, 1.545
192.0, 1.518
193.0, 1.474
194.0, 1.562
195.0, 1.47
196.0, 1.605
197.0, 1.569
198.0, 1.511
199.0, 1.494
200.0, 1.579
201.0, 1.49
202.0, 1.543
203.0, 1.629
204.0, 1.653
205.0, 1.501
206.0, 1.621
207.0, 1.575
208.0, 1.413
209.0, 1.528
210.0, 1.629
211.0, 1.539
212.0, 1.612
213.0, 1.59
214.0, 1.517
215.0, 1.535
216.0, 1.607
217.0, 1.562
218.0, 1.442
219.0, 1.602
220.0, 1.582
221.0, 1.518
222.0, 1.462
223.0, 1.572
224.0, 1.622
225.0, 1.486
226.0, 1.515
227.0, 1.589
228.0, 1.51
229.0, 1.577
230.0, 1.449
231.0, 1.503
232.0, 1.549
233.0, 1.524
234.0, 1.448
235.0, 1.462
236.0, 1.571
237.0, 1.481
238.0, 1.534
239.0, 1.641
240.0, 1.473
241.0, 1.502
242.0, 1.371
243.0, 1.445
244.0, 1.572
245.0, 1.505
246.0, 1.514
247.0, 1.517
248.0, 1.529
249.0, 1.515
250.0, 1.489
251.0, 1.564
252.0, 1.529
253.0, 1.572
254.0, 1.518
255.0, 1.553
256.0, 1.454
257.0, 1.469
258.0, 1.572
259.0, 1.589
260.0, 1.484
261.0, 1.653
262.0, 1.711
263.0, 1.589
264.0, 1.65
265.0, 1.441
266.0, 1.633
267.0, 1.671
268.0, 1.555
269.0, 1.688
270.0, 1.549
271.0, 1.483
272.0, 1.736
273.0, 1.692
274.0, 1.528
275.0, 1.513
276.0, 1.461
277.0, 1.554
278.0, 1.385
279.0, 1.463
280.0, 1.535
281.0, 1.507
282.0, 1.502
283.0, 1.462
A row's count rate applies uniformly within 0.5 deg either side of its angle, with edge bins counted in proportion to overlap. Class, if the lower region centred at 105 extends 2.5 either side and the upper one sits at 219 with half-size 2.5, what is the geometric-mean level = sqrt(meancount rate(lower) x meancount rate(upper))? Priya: 1.52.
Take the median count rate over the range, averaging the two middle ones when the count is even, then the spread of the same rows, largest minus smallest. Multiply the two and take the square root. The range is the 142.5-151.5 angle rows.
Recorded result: 0.39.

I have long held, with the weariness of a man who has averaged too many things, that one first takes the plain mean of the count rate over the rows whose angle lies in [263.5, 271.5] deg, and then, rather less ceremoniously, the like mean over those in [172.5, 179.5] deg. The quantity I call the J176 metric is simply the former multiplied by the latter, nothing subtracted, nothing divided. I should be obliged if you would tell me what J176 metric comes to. 2.3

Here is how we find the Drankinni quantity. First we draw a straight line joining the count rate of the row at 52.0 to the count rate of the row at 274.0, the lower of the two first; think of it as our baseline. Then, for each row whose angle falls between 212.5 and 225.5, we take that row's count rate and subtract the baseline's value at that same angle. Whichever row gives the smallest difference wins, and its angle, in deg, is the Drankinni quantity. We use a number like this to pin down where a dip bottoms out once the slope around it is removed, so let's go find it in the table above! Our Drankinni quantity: 218.0 deg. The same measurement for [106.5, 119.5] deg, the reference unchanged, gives 108.0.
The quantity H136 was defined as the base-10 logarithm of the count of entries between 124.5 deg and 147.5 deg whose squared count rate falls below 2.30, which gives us 1.08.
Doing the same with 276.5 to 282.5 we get 0.60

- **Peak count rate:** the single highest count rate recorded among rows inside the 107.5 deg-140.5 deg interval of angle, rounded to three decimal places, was 1.731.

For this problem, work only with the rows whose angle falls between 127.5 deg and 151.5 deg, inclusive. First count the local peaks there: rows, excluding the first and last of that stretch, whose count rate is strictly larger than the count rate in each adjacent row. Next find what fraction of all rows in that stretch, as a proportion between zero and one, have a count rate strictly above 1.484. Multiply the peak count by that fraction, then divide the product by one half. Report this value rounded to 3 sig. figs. 9.92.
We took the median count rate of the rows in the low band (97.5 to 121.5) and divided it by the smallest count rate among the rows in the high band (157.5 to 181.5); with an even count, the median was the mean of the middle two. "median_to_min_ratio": 1.14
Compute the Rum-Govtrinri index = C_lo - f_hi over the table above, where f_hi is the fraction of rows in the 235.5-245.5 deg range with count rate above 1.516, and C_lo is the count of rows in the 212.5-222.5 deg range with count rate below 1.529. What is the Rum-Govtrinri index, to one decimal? 3.6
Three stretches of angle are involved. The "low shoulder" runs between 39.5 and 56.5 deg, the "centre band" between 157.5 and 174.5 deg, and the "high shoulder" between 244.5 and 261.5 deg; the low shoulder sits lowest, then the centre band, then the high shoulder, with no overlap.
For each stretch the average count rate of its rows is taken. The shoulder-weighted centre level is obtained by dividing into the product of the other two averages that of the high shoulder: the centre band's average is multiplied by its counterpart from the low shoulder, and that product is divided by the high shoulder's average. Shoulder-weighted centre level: 1.37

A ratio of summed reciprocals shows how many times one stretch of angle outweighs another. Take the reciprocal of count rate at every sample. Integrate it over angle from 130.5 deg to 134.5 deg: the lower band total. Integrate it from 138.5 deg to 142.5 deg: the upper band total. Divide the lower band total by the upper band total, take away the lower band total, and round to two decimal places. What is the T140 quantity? -1.65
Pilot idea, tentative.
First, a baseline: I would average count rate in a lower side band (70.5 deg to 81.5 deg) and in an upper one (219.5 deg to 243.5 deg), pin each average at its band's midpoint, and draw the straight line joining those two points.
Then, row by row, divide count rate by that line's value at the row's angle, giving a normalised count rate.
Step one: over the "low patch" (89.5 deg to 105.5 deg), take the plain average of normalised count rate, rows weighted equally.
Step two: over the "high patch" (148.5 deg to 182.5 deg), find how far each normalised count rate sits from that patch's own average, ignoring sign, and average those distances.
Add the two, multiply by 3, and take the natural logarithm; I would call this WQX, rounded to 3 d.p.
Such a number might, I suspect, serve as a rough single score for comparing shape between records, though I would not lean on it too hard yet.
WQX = 1.043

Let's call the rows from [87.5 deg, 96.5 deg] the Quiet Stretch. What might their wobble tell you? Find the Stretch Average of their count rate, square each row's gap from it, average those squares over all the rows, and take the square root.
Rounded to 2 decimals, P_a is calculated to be 0.03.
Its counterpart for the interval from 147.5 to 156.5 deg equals 0.03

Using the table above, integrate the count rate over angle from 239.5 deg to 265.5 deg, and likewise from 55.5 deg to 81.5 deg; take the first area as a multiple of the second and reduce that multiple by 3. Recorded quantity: -2.08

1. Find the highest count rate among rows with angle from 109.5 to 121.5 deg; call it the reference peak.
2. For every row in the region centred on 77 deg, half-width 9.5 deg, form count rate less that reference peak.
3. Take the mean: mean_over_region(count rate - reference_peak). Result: -0.09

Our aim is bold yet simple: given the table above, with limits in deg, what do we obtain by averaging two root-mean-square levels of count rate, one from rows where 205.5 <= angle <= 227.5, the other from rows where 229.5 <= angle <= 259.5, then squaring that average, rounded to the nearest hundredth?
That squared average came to 2.35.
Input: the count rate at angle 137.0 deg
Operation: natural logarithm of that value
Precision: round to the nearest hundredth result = 0.43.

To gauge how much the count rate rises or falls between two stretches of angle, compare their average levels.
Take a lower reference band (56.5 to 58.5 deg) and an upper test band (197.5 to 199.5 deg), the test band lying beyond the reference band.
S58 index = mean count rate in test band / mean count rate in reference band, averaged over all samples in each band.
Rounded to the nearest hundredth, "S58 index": 0.95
